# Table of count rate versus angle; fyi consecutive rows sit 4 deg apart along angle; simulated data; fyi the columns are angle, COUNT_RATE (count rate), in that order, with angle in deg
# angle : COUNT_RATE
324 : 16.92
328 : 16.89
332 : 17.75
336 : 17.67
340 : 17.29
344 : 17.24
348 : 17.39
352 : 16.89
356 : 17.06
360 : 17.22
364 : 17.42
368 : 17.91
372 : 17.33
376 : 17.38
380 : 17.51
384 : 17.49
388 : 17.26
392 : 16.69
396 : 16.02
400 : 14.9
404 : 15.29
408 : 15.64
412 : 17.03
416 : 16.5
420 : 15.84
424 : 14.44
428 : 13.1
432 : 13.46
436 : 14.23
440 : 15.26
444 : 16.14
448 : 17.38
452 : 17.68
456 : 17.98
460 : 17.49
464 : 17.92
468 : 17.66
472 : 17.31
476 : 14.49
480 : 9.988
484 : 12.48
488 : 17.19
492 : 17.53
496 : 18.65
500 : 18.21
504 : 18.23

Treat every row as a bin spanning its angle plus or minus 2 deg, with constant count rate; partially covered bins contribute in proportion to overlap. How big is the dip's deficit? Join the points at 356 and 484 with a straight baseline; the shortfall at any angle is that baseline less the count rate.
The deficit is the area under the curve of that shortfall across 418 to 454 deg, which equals -39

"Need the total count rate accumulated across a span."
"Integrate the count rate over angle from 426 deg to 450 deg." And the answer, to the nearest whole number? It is 358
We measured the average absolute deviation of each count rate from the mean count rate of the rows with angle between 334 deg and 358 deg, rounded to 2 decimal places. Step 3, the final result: 0.19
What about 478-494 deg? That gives 3.06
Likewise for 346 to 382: 0.20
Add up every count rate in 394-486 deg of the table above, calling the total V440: 358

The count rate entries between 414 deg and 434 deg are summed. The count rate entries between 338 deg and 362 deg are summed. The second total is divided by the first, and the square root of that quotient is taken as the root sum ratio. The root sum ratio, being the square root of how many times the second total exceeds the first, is 1.19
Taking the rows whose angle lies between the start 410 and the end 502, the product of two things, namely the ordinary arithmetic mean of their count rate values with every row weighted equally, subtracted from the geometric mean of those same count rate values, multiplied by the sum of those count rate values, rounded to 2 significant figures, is -61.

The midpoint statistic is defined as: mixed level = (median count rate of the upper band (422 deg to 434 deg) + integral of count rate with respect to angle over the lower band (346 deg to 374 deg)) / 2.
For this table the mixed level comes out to 249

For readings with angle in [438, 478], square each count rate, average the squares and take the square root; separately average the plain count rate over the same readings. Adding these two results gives 34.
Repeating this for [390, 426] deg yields 32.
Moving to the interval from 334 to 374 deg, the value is 35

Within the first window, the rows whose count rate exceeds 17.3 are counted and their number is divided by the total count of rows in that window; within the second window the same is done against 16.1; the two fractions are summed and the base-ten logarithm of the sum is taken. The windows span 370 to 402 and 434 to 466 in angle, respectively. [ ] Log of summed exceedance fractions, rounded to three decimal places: 0.097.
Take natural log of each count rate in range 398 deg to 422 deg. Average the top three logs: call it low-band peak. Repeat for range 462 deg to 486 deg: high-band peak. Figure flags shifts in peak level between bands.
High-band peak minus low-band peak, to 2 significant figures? 0.069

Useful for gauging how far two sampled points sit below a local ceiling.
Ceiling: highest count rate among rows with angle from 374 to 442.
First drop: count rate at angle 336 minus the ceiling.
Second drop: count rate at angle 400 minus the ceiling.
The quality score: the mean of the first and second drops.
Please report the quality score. -1.2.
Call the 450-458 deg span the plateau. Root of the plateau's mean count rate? 4.2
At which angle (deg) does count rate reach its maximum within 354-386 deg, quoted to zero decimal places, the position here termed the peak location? 368 deg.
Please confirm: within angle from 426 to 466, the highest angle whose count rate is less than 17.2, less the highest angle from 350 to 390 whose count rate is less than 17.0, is 92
